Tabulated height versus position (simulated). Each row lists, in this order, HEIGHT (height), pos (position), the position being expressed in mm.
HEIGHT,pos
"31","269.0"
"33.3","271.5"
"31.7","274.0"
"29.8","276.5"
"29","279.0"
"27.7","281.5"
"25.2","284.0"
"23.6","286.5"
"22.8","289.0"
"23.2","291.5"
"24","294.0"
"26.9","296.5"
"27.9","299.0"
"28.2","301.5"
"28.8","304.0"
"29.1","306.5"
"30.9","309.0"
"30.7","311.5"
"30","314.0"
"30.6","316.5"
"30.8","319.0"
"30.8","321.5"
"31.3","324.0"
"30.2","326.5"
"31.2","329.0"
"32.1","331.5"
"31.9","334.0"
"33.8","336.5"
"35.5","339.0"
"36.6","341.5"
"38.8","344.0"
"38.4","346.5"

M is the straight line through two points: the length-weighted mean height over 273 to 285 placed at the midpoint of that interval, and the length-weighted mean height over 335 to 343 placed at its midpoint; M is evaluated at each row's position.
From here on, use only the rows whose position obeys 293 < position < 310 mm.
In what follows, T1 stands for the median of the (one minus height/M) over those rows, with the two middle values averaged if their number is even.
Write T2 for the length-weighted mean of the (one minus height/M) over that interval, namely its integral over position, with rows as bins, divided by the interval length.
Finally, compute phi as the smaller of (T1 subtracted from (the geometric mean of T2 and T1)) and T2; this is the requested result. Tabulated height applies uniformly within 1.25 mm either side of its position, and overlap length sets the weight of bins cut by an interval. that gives 0.004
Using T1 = 0.095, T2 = 0.10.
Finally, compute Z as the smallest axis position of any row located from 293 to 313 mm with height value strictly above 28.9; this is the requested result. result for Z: 306.5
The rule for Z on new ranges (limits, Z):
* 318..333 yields 319.0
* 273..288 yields 274.0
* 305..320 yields 306.5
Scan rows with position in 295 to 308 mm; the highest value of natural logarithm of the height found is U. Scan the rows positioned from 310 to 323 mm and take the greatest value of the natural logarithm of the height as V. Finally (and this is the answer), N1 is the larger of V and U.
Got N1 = 3.43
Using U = 3.37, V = 3.43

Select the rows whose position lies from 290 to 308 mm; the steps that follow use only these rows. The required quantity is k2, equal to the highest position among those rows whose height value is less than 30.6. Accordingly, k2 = 306.5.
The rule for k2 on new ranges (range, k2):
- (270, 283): 281.5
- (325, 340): 326.5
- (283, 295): 294.0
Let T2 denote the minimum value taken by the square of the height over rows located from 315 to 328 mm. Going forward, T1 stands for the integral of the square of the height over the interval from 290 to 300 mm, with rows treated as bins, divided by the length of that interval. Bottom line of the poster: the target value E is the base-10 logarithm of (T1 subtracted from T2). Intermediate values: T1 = 648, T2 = 912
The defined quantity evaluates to 2.4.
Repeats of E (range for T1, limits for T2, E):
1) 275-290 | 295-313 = 1.2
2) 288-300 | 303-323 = 2.3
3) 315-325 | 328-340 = 1.3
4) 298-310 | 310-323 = 1.8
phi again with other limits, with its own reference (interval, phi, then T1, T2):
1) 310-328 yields 0.002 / 0.070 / 0.07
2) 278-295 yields -0.027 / 0.200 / 0.15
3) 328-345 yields -0.007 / 0.035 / 0.02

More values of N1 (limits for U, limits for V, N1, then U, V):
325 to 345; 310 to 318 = 3.66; 3.66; 3.42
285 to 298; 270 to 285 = 3.51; 3.29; 3.51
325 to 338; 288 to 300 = 3.52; 3.52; 3.33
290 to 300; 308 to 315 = 3.43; 3.33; 3.43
